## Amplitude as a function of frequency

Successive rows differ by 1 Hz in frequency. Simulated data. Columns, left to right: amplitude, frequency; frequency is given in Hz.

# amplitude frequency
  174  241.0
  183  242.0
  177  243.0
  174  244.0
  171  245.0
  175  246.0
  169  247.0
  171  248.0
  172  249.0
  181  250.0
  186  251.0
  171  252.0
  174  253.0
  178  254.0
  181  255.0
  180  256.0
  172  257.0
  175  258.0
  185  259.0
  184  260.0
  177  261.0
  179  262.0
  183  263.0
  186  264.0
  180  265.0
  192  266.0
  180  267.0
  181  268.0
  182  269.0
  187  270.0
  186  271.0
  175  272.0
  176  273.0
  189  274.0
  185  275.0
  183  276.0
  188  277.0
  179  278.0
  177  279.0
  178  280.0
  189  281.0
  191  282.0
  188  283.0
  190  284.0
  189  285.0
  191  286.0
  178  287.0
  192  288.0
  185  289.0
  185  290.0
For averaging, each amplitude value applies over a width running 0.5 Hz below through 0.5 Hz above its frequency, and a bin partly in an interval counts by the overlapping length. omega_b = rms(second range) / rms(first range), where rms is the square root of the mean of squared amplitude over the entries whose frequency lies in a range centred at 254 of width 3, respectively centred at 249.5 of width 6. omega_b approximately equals 1.01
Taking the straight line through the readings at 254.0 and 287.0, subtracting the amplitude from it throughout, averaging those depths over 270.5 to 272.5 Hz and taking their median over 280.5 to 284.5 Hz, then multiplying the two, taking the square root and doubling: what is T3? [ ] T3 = 10.7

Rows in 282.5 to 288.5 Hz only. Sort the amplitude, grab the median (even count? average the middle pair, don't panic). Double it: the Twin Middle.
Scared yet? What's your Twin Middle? 379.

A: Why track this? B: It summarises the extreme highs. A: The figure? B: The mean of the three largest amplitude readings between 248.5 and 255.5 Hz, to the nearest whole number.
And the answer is 183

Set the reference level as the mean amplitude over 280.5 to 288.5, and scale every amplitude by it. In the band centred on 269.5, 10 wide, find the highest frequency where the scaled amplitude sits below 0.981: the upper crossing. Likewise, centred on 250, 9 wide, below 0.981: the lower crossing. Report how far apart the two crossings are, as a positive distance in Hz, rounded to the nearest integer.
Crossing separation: 19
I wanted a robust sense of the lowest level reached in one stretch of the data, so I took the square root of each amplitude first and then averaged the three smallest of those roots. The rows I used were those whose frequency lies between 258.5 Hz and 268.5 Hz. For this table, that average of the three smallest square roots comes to 13.4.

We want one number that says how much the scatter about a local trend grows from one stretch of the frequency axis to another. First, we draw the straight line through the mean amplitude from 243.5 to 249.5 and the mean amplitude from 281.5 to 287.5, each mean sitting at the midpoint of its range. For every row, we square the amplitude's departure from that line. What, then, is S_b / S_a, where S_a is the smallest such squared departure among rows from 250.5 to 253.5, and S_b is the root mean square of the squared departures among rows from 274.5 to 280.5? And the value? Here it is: 85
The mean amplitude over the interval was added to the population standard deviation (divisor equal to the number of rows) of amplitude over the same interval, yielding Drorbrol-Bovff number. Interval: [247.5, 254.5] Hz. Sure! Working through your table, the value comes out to 181.5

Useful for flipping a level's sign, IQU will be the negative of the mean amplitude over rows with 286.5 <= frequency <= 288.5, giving -185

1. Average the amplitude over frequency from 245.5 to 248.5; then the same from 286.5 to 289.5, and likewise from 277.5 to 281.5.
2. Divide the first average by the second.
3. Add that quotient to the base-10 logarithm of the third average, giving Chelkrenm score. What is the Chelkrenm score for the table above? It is 3.19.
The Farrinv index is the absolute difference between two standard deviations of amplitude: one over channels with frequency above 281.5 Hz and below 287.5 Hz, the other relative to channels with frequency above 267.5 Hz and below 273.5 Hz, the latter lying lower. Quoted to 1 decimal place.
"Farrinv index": 0.0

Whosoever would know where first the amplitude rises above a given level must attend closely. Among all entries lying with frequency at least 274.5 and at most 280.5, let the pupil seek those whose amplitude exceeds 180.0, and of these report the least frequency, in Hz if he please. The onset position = 275.0 Hz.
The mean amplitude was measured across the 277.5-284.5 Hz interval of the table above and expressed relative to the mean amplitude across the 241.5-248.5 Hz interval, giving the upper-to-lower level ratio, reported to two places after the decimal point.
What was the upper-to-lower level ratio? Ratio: 1.06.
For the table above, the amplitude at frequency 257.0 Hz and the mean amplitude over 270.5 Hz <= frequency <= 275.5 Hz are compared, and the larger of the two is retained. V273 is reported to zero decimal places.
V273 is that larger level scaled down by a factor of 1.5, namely 121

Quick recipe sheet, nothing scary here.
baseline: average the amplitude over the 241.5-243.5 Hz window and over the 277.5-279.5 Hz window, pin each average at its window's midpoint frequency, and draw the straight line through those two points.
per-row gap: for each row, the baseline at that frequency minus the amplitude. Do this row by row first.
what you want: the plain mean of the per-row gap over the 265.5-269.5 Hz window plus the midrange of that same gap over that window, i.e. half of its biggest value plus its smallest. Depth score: -12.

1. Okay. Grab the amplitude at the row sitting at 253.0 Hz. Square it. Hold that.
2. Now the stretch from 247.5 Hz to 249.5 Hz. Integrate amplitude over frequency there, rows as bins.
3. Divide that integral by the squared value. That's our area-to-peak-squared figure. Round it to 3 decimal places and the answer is 0.011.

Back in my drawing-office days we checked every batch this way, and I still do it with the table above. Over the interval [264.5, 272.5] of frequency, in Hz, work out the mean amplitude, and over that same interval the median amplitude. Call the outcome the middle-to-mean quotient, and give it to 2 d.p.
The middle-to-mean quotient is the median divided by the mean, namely 0.99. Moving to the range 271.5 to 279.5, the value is 1.00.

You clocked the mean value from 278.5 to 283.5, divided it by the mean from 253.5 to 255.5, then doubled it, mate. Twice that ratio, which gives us 2.06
